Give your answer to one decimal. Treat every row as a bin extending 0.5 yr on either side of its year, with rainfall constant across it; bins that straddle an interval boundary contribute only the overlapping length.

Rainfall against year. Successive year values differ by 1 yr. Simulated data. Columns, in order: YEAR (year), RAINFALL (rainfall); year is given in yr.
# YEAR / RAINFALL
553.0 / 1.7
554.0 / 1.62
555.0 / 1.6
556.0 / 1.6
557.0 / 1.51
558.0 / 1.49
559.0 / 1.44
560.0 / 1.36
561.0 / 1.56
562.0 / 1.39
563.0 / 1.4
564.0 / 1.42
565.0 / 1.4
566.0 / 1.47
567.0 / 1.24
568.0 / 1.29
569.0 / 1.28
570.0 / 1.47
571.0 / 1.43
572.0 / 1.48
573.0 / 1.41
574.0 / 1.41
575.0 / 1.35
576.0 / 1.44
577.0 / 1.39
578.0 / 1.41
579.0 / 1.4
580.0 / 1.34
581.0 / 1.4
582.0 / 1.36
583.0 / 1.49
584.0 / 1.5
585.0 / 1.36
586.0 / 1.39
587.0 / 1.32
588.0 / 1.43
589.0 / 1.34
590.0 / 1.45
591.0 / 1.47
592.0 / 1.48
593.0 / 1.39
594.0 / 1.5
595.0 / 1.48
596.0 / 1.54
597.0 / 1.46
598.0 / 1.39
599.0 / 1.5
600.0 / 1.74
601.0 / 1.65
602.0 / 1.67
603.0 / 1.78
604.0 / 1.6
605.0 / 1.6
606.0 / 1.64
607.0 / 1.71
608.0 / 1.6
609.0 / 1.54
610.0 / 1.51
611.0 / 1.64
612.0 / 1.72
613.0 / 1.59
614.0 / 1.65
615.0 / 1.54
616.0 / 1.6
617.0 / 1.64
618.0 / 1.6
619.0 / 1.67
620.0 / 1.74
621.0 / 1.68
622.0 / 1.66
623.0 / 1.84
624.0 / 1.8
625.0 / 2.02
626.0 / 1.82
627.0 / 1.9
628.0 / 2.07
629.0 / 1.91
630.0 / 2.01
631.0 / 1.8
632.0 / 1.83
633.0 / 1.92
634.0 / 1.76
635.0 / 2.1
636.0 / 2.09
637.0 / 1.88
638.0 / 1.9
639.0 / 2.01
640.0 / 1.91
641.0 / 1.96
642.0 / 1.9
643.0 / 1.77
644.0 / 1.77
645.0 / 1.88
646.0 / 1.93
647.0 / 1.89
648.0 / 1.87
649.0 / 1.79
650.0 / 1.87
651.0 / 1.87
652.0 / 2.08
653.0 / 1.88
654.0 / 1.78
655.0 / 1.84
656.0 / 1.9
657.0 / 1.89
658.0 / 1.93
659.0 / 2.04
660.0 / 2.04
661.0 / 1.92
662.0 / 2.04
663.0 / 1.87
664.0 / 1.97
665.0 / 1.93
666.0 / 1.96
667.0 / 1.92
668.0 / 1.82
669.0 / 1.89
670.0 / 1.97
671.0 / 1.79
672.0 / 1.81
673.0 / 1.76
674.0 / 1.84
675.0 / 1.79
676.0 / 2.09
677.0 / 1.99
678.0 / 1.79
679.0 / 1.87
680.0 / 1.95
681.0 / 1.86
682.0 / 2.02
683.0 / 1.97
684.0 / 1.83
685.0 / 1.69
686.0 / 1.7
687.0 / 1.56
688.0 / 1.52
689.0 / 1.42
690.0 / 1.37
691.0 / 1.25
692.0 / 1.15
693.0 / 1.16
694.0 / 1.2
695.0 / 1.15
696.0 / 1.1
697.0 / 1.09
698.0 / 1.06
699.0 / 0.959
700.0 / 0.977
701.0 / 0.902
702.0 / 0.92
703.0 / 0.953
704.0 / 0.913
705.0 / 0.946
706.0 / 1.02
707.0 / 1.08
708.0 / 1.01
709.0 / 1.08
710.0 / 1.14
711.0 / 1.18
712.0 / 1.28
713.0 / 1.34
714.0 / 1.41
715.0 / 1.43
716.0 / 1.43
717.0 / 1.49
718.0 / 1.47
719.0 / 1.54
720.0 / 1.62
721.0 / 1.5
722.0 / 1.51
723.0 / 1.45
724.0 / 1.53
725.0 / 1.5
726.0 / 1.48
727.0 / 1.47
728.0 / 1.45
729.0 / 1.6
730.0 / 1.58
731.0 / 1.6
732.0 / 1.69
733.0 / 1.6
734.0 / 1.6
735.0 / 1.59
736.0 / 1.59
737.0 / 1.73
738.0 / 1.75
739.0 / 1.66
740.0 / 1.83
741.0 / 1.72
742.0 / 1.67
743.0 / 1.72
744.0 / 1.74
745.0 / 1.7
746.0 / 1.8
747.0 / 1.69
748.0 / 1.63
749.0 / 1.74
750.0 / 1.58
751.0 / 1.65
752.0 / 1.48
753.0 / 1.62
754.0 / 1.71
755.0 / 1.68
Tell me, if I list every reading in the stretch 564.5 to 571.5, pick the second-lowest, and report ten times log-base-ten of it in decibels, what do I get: 1.1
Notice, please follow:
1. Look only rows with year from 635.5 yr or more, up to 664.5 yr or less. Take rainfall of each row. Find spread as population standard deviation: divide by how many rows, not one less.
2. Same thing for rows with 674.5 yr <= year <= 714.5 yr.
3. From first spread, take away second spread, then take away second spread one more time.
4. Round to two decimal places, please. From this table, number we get -0.66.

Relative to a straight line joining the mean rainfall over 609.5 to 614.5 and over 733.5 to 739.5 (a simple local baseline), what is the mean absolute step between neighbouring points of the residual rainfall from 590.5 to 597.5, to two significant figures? 0.062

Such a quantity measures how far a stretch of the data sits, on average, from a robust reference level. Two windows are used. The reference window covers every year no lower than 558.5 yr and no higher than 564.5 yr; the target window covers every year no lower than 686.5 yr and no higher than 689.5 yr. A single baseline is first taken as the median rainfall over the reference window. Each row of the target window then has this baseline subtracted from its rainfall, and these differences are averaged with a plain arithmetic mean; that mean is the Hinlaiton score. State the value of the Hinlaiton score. 0.09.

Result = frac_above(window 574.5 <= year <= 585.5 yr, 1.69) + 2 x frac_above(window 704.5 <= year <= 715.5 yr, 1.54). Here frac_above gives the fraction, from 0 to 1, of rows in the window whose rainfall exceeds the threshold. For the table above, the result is 0.0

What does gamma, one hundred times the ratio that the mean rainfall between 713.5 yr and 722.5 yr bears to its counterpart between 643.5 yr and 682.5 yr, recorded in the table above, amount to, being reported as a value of 78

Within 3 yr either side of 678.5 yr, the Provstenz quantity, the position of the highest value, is 676.0 yr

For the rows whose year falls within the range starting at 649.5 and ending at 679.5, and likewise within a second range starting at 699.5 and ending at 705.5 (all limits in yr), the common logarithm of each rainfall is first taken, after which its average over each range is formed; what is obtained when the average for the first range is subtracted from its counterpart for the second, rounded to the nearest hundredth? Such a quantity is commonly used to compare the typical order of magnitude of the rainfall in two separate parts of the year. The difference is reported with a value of -0.31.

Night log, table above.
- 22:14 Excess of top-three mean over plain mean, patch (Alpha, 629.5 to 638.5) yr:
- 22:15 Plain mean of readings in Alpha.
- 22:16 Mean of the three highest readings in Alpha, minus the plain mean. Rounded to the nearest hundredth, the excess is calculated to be 0.15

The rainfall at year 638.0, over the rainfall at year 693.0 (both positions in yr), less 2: -0.36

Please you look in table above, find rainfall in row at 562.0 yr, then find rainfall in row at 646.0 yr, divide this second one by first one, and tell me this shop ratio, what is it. 1.39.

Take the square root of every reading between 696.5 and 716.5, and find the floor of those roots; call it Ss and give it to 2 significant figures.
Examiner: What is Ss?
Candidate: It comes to 0.95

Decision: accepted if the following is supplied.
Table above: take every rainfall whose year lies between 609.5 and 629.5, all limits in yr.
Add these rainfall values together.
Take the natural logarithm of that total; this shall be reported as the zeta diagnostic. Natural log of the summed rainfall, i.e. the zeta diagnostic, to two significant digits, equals 3.5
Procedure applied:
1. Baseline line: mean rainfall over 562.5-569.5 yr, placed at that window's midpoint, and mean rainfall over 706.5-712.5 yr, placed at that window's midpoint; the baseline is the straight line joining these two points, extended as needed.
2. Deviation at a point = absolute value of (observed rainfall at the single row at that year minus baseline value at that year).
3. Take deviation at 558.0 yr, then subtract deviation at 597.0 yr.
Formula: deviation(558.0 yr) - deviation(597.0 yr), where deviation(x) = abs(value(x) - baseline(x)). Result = -0.03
